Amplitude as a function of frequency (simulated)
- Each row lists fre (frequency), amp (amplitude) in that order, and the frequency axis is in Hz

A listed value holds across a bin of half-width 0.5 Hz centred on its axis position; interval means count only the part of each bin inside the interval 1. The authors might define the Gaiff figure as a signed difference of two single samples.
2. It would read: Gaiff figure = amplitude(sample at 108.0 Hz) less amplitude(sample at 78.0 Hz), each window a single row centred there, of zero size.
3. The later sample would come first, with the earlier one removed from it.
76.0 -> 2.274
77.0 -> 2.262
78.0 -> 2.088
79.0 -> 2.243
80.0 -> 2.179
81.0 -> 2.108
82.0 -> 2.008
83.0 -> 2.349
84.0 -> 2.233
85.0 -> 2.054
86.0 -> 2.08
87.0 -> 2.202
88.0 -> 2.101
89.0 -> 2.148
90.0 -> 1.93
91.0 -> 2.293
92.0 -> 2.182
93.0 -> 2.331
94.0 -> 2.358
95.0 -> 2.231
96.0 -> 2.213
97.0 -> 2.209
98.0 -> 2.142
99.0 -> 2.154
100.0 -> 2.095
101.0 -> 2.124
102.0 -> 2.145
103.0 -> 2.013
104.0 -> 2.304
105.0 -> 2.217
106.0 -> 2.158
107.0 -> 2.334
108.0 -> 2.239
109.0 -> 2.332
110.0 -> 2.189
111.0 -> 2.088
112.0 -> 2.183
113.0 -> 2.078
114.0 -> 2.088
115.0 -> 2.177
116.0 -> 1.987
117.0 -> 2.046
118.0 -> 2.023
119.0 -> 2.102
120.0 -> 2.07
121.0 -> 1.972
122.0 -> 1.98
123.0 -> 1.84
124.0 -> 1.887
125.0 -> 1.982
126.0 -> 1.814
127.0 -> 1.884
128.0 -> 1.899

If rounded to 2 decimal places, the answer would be 0.15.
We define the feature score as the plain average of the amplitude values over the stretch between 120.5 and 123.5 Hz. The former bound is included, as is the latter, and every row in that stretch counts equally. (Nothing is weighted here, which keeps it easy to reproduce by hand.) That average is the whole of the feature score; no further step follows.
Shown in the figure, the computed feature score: 1.93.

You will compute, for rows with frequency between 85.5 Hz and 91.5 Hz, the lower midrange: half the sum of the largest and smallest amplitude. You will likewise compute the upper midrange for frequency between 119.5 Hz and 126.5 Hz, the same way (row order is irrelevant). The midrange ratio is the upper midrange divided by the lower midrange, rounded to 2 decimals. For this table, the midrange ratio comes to 0.92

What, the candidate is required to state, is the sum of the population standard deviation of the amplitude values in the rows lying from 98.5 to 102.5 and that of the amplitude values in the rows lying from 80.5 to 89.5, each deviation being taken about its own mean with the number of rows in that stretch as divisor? 0.12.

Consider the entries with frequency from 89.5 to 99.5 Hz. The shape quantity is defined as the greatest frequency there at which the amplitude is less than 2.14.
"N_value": 90.0 Hz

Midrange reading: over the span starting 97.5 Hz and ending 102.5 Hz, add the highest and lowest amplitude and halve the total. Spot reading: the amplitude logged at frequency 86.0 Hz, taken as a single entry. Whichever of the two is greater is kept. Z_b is 2.12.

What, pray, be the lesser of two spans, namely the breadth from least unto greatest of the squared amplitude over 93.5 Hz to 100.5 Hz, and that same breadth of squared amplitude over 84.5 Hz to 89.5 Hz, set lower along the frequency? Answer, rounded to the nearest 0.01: 0.63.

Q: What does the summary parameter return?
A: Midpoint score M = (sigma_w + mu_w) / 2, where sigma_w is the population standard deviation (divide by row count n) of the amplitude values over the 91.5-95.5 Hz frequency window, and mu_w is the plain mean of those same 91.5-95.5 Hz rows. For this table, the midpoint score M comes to 1.17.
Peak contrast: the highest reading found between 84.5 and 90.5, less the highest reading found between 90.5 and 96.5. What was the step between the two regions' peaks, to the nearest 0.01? -0.16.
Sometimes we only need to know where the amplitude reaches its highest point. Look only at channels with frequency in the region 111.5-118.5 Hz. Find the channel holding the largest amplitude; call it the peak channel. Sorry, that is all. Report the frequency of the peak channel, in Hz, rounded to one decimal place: 112.0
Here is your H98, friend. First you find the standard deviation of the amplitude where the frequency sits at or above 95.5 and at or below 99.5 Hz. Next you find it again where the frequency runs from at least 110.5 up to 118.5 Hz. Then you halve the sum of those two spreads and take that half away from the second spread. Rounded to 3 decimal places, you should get 0.016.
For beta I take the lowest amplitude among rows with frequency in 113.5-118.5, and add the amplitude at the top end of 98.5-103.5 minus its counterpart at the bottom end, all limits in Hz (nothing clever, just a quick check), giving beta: 1.85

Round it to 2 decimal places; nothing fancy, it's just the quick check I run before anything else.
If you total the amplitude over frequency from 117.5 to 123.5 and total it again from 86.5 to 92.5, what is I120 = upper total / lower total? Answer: 0.93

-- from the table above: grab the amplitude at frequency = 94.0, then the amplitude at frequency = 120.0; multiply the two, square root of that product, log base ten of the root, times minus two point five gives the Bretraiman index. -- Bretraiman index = -0.86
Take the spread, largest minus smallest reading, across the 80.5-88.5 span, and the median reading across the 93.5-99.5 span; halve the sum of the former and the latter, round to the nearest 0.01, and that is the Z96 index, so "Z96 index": 1.28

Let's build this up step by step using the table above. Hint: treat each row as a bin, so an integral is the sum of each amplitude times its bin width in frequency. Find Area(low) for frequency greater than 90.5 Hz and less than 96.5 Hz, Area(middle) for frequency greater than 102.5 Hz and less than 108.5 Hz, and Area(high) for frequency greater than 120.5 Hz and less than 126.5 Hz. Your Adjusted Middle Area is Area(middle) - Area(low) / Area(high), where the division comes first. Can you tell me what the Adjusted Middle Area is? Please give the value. 12.1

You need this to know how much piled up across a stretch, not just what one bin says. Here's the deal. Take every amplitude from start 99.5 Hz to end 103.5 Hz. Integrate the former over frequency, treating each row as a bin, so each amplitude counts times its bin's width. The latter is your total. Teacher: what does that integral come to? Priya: 8.38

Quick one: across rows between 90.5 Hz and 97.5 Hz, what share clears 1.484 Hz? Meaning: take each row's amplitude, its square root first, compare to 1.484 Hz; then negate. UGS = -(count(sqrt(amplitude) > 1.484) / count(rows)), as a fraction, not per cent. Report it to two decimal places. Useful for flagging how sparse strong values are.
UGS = -0.86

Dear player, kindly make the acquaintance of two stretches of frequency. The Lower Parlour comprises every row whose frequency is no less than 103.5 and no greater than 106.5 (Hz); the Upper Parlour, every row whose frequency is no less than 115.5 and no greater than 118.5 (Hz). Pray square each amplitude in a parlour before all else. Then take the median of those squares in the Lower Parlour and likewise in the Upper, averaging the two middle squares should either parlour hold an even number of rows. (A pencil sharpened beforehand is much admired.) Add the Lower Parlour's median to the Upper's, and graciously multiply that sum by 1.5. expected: 13.5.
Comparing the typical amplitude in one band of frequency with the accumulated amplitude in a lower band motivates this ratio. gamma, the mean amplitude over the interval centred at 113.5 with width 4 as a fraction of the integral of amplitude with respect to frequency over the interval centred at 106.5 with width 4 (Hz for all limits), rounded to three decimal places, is 0.238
